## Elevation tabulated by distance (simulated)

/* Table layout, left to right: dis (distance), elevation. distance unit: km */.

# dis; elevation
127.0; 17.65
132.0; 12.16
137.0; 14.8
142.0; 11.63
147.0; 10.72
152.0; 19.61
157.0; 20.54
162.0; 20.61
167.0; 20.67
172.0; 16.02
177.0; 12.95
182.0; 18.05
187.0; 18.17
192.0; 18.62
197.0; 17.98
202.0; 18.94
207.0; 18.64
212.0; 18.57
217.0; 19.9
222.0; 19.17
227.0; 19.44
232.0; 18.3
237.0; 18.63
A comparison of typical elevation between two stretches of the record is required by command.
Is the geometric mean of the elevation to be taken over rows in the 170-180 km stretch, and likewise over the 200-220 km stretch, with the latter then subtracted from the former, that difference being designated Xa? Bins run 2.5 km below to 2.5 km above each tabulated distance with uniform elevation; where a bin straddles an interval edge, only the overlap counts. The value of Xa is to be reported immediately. -4.6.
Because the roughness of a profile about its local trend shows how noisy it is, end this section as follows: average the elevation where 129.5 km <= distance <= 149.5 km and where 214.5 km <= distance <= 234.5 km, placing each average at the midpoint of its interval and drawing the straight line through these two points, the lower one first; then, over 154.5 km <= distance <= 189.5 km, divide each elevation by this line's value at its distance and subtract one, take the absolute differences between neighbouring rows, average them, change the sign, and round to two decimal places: -0.16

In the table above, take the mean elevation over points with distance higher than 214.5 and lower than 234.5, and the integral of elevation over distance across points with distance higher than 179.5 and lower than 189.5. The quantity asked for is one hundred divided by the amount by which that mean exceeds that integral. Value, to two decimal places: -0.62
